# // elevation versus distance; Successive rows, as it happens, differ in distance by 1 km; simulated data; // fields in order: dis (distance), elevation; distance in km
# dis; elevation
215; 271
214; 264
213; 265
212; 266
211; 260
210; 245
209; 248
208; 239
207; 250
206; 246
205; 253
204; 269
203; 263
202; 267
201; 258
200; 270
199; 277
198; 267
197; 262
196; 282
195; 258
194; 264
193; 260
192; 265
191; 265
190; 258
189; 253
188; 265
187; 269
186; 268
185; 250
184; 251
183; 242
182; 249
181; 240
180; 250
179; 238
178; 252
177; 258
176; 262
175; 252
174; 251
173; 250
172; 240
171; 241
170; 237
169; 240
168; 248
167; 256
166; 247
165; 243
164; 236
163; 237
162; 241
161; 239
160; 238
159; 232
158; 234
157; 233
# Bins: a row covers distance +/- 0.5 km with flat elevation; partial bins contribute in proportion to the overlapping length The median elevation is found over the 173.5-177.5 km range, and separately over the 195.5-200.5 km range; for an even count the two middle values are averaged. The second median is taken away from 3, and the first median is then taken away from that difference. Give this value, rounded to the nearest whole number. -522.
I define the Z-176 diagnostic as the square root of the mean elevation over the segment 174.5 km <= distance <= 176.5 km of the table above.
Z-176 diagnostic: 16.0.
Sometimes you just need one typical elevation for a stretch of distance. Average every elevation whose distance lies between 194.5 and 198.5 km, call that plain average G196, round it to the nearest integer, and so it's 267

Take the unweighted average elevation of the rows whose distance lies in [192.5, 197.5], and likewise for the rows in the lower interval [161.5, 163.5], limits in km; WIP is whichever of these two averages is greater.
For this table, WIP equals 265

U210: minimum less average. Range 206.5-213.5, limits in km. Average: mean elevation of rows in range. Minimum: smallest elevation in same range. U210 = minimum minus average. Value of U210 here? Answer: -14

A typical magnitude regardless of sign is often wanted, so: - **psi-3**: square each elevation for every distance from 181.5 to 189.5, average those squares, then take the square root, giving 256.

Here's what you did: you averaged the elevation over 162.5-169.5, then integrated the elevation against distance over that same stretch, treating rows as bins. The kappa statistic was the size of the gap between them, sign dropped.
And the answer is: 1463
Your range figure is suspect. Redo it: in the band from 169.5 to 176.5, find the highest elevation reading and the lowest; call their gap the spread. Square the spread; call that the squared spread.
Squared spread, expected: 625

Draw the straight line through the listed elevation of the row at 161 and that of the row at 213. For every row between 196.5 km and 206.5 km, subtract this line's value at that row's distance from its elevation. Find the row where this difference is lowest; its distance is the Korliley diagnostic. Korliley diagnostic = 206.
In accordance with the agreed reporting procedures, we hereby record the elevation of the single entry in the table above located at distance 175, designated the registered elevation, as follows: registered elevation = 252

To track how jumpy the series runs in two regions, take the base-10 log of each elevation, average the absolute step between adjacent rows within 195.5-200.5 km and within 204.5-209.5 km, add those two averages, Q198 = 0.0305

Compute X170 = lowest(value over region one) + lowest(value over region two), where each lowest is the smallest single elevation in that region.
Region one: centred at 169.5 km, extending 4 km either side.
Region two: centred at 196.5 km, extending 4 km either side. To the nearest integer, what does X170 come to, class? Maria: 495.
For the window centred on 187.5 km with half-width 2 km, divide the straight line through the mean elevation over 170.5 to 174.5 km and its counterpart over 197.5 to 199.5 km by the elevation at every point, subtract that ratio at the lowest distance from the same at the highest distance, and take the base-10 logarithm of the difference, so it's -1.16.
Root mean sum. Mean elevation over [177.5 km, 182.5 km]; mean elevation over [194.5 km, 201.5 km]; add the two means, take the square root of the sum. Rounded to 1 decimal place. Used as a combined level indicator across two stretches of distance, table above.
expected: 22.7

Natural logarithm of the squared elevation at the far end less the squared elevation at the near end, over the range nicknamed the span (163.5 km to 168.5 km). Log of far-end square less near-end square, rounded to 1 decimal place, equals 8.7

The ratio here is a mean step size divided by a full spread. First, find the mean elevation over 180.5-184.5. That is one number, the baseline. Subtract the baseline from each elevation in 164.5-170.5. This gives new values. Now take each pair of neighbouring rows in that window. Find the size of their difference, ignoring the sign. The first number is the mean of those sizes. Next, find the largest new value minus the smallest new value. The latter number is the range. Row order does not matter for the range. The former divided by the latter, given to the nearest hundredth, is 0.34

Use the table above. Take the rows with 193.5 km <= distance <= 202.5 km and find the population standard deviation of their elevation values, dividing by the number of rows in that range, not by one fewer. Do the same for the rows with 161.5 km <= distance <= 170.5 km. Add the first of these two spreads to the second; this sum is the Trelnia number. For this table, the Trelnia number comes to 13.8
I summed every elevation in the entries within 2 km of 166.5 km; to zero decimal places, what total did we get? 994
